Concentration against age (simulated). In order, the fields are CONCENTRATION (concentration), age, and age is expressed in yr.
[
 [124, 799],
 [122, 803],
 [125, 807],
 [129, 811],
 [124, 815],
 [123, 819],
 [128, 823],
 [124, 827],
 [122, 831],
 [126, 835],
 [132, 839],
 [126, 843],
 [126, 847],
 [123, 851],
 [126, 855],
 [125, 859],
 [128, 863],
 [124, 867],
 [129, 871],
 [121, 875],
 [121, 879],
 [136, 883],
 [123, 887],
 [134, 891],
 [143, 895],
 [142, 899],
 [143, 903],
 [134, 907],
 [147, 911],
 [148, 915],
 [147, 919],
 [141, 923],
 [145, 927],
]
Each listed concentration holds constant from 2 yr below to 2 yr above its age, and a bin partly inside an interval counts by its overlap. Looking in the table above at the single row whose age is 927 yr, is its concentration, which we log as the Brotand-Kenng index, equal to 145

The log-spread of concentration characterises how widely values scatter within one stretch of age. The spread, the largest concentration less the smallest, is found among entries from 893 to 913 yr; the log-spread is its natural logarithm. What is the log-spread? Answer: 2.56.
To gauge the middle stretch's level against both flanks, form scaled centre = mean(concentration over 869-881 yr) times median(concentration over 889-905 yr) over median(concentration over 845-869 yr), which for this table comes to 140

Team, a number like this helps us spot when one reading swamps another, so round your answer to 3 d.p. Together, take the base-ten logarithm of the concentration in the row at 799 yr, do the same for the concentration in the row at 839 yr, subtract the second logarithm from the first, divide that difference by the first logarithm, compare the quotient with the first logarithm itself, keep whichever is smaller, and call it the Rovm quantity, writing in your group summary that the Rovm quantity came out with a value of -0.013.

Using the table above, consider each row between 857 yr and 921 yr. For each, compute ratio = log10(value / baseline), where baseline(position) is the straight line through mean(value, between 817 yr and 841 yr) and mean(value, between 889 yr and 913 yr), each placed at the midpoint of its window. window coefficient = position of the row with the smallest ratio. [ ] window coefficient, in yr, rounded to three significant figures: 879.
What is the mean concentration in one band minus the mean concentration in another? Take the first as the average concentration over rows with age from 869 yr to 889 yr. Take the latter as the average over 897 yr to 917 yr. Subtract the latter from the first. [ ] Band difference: -17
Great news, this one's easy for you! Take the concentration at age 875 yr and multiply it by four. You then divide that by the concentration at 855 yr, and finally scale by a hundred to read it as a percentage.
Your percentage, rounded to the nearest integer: 384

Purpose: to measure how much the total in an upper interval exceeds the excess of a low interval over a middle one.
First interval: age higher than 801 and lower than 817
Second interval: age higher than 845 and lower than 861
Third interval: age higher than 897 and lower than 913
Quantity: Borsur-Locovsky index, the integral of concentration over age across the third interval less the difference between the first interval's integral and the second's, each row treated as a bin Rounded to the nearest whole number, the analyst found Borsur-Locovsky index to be 2264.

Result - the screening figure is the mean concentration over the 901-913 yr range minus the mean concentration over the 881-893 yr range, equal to 10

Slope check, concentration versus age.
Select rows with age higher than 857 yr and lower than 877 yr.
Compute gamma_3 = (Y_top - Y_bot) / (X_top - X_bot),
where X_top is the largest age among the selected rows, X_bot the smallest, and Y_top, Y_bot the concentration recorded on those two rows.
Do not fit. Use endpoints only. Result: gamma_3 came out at -0.25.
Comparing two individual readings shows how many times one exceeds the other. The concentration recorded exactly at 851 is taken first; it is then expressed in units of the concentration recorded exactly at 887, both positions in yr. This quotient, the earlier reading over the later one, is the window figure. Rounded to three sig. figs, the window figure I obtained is 1.00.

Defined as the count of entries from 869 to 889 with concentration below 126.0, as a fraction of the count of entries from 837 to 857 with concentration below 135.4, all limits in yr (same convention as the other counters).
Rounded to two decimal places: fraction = 0.60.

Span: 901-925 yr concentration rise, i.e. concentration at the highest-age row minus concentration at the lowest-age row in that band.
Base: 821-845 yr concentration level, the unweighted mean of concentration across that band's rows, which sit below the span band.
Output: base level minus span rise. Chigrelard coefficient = 128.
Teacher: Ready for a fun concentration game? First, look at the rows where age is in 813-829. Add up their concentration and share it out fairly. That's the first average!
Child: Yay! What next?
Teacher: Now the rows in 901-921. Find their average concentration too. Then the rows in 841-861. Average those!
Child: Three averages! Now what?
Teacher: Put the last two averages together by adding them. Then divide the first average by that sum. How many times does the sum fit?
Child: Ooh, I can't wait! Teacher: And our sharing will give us 0.464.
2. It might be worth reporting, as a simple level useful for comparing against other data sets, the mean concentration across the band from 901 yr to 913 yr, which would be 141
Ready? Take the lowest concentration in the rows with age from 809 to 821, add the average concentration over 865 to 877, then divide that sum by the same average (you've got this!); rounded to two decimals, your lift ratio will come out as 1.99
